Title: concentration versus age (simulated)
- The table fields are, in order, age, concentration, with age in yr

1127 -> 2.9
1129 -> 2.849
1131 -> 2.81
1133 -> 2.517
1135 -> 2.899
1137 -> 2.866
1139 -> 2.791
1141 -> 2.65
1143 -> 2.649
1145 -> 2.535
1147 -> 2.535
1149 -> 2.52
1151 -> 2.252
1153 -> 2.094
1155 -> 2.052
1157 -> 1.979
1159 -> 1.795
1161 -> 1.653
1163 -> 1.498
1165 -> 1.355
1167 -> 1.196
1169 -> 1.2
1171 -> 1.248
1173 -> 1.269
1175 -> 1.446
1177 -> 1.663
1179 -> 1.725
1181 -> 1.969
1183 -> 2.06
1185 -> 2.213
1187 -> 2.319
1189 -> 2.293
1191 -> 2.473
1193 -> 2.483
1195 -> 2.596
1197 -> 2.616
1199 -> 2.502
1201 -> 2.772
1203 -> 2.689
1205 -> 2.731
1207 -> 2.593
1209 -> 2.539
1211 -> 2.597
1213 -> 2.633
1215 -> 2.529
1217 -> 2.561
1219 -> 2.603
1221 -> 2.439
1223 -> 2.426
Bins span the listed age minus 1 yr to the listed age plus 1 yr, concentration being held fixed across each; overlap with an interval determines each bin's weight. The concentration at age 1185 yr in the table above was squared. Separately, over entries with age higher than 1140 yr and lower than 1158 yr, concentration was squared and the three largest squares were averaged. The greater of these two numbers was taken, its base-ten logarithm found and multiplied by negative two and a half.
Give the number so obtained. -2.08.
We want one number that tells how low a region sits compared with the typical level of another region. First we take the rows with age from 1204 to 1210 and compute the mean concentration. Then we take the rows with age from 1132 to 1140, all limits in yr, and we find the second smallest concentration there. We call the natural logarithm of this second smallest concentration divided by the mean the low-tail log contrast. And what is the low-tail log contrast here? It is 0.1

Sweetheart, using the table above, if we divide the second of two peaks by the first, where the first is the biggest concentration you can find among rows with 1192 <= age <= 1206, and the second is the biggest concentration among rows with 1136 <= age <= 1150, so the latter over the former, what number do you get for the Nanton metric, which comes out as 1.0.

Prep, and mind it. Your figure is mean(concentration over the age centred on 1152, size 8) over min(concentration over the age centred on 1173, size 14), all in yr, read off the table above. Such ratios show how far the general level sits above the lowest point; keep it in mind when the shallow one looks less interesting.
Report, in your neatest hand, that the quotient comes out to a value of 1.9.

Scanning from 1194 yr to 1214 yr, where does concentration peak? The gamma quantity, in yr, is 1201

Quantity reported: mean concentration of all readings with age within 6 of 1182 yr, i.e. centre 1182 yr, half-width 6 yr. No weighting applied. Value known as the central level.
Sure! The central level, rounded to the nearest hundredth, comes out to 1.99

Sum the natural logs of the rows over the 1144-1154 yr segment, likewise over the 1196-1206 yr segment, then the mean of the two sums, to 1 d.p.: 4.6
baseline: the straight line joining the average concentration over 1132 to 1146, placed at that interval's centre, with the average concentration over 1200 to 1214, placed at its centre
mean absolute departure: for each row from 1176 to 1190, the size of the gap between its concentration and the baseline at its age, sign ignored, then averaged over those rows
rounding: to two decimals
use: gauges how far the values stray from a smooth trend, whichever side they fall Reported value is 0.63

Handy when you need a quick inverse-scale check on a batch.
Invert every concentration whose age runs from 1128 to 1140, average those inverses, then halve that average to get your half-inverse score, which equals 0.18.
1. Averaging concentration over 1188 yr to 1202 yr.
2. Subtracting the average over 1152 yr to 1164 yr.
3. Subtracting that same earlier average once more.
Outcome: -1.2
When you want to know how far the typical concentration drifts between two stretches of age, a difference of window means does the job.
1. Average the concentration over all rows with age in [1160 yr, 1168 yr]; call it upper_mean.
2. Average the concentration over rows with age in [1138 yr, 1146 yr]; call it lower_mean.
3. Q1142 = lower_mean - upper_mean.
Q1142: 1.2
